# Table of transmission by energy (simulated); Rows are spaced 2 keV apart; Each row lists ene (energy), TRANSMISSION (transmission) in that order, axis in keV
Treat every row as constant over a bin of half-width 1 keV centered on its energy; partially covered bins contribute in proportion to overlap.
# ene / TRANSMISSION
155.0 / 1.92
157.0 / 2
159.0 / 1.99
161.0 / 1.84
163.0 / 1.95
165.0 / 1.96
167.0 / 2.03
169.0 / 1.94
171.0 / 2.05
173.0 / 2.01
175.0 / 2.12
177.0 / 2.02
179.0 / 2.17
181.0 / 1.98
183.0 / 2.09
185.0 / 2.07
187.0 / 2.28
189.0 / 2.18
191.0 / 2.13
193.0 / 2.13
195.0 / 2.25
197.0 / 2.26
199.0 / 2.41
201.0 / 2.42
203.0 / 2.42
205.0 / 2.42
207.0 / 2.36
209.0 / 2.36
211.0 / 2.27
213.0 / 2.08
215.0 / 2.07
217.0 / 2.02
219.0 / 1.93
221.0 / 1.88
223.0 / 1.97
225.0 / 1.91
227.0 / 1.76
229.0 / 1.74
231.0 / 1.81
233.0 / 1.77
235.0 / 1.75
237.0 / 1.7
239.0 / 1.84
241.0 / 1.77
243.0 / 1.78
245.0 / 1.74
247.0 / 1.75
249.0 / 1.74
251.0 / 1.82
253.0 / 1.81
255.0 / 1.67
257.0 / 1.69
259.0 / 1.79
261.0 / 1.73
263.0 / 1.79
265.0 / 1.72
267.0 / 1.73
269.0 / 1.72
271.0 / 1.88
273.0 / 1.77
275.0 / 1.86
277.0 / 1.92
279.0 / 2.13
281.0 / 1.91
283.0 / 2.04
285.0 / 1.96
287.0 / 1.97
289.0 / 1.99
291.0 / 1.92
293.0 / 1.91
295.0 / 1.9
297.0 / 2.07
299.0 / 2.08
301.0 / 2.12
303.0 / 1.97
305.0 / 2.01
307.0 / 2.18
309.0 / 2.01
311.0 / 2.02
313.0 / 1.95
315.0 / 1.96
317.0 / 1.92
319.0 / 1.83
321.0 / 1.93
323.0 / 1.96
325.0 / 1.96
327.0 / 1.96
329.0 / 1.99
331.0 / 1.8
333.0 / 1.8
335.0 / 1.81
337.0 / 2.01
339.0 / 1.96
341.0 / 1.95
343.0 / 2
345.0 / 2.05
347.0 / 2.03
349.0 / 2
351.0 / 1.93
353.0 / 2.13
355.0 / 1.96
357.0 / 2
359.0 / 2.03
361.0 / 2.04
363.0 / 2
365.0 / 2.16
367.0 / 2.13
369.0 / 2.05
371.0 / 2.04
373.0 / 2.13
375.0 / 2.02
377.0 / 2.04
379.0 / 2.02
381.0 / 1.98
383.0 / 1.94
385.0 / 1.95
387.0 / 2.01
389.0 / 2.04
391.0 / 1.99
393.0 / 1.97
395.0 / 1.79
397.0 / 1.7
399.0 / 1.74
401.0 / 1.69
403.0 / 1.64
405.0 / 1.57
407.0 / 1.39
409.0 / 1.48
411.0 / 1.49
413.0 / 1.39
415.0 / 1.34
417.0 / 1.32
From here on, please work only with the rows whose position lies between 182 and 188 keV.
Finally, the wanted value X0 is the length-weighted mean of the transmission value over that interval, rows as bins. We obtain 2.1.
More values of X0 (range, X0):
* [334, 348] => 2.0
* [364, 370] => 2.1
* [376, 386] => 2.0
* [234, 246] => 1.8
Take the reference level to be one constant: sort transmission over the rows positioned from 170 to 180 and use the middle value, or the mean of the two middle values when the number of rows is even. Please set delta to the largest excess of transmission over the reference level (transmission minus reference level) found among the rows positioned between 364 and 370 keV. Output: 0.11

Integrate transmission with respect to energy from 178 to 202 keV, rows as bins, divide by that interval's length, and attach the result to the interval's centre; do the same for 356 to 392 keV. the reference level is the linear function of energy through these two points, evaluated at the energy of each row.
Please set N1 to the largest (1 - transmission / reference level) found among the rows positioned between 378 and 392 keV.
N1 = 0.04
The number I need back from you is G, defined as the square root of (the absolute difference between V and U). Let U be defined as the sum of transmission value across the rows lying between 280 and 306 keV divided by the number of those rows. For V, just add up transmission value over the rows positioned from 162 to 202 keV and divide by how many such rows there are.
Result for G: 0.37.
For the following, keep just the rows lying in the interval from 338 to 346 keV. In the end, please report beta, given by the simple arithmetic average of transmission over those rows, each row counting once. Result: 1.99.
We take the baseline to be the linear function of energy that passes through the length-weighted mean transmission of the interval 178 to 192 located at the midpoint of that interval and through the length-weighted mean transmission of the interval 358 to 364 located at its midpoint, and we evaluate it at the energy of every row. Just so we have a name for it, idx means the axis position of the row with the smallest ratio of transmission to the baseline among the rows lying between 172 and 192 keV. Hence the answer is 181.0 keV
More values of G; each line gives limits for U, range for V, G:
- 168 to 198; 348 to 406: 0.40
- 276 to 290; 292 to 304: 0.14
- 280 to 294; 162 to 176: 0.23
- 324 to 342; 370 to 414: 0.31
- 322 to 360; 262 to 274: 0.44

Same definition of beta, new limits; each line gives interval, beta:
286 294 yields 1.95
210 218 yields 2.11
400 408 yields 1.57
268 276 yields 1.81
